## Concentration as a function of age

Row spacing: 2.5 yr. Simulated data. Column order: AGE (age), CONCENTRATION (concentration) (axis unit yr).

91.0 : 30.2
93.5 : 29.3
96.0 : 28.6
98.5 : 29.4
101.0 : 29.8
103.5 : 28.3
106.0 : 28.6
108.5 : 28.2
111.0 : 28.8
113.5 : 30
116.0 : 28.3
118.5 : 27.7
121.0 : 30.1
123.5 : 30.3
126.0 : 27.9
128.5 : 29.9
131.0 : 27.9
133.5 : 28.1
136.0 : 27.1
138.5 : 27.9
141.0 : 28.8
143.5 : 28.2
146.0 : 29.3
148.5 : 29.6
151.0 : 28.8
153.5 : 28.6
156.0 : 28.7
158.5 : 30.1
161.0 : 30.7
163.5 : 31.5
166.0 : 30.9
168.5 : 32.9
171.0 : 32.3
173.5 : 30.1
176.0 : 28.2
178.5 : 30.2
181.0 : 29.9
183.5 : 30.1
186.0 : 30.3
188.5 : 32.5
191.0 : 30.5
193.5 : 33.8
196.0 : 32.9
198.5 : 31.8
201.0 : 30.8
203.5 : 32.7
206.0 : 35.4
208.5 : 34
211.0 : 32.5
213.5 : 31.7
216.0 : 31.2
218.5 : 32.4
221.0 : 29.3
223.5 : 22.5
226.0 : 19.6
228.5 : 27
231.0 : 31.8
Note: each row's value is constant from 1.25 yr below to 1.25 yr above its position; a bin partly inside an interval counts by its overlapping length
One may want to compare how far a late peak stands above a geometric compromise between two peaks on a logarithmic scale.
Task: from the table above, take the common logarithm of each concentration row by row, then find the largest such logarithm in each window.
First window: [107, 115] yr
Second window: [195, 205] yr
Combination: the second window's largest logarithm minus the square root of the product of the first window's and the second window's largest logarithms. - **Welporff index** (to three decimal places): 0.020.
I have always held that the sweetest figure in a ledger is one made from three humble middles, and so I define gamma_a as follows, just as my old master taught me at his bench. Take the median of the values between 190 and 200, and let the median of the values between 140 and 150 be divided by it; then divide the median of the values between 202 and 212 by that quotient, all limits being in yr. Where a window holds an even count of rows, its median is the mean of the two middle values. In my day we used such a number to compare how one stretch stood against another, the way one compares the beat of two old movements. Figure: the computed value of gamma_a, 37.1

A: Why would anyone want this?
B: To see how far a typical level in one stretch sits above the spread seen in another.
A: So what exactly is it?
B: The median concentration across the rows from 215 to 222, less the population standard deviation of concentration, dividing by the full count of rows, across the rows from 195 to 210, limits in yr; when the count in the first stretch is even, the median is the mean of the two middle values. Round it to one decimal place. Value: 29.7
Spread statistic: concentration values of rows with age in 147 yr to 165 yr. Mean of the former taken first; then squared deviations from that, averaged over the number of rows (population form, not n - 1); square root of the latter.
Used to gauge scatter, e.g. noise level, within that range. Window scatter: 1.0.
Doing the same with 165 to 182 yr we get 1.5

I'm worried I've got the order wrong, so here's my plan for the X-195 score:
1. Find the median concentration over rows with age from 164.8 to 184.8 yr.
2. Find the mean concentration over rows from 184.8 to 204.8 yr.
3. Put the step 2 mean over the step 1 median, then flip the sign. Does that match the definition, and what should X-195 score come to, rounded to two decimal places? -1.06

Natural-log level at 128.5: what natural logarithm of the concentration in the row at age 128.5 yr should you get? 3.40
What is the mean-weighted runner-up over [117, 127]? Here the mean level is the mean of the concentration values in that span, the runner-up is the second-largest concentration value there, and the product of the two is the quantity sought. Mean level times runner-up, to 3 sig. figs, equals 873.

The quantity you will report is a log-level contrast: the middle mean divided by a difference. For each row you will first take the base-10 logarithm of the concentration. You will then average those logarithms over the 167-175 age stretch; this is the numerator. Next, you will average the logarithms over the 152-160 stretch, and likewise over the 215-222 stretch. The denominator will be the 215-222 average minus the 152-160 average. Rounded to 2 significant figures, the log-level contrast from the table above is 57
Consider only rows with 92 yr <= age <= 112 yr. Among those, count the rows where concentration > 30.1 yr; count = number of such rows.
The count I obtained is 0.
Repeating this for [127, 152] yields 0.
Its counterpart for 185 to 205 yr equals 8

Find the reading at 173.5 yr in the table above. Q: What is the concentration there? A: 30.1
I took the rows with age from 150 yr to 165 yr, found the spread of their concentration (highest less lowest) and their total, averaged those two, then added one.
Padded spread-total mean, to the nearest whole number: 92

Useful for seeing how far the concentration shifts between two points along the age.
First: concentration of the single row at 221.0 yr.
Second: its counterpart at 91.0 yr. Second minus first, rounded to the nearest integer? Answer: 1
